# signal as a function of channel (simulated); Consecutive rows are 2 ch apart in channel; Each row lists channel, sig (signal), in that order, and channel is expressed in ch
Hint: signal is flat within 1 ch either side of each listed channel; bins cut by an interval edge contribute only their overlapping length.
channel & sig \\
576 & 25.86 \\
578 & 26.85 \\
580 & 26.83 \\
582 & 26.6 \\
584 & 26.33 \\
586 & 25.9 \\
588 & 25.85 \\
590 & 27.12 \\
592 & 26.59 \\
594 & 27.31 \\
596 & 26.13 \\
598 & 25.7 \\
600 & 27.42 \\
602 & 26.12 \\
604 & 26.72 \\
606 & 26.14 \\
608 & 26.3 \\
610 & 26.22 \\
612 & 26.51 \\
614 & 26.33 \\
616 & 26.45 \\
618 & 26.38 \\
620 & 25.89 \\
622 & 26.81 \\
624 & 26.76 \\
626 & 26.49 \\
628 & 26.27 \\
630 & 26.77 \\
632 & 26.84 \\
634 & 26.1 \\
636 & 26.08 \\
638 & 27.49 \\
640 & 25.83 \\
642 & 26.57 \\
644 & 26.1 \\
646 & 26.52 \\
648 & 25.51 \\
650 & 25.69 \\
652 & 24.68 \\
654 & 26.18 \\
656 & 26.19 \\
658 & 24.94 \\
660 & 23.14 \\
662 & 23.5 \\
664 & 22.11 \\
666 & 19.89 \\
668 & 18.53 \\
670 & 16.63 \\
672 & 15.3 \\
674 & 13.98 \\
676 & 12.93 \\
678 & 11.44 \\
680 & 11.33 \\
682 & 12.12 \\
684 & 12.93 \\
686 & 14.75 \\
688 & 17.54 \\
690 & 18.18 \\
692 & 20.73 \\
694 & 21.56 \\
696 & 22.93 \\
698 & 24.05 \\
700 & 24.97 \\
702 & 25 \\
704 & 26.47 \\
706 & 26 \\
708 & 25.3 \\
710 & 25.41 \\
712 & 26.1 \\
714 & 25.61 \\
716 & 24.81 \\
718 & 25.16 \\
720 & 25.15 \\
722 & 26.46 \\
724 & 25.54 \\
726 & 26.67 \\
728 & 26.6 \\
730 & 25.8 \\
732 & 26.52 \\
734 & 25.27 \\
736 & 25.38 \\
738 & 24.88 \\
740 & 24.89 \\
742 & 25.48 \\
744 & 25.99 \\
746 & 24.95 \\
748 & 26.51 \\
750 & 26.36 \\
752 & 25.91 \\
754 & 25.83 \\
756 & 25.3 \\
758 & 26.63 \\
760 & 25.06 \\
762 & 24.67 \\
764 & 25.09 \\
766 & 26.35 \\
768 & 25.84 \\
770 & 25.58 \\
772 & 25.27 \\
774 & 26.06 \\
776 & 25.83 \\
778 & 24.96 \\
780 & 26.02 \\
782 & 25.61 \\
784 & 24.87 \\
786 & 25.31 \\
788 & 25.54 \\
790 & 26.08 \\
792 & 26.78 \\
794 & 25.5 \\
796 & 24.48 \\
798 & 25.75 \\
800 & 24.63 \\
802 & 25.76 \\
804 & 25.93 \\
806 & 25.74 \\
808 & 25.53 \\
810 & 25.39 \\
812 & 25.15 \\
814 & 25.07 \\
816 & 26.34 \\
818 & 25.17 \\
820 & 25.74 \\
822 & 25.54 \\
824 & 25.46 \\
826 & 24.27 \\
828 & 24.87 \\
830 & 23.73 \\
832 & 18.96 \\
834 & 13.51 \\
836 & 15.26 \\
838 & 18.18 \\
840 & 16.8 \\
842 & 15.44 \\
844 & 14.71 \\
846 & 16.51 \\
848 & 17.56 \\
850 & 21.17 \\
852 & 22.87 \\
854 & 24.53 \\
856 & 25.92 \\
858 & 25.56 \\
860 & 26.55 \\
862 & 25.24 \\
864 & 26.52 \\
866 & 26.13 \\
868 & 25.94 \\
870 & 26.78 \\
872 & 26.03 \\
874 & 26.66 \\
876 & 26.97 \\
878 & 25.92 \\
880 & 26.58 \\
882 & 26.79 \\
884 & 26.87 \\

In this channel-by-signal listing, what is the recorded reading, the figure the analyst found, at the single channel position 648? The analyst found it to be 25.51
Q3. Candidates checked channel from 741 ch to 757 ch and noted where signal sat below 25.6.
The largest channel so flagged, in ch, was 756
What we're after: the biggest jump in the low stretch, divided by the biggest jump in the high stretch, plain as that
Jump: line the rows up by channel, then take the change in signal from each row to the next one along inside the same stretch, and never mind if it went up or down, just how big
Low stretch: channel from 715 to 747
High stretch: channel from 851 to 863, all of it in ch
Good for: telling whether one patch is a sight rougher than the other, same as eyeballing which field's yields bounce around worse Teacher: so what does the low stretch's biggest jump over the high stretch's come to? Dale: 0.79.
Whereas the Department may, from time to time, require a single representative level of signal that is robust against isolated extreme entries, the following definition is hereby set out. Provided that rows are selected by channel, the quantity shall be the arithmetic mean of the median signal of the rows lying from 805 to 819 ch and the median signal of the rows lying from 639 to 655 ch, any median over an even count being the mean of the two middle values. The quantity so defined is 25.7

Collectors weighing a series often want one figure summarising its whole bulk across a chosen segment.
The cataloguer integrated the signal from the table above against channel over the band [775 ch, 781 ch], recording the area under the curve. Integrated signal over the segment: 154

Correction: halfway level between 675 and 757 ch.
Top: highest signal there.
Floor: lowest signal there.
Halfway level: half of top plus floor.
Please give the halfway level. 19.0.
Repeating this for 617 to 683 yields 19.4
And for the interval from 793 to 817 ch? 25.4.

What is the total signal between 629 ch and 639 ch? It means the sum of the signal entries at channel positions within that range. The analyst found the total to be 133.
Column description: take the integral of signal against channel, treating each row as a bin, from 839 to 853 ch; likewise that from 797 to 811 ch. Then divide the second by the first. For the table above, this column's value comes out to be 1.4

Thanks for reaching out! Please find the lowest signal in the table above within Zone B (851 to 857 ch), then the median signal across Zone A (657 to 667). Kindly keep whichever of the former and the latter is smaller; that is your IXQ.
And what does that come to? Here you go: 22.9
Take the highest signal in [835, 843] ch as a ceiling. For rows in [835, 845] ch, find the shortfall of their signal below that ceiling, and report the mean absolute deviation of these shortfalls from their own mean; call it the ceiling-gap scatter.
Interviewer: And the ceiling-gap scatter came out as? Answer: 1.13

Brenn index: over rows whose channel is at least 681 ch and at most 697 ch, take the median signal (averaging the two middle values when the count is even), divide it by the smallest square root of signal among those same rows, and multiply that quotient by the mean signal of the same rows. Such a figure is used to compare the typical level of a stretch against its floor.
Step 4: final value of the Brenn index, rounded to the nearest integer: 90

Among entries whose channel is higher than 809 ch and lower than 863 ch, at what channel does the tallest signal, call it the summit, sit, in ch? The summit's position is 860 ch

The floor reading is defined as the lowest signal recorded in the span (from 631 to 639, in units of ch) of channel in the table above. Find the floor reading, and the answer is 26.08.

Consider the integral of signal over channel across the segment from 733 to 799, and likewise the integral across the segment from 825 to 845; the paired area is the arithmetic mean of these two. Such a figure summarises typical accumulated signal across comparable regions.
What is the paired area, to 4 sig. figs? 1030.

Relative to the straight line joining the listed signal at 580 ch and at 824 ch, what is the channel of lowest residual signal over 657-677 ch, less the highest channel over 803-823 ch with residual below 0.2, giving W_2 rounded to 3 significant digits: -146 ch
